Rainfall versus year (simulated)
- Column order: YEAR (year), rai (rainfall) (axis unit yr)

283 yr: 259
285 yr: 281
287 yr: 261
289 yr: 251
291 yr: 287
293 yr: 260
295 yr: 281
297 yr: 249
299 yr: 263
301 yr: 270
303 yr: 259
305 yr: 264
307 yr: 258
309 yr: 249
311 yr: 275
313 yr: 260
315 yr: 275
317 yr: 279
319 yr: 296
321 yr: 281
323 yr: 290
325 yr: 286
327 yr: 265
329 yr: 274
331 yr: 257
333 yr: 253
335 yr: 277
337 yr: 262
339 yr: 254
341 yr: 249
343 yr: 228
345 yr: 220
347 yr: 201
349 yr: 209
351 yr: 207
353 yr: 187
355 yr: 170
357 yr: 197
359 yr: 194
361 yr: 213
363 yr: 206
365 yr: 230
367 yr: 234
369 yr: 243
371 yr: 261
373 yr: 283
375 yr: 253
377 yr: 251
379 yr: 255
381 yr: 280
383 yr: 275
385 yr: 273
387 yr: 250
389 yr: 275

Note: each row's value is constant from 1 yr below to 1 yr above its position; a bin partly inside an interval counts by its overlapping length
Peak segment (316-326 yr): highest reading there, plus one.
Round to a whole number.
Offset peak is 297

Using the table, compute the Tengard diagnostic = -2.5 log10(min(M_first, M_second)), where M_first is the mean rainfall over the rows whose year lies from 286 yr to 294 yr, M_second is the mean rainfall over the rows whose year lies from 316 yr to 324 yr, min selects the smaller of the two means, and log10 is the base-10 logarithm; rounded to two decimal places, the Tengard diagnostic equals -6.06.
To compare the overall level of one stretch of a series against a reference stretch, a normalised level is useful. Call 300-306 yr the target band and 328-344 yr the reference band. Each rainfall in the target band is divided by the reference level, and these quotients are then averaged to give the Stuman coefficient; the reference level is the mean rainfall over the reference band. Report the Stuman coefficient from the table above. 1.03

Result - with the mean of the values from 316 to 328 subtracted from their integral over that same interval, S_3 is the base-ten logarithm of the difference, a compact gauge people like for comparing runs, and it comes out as 3.49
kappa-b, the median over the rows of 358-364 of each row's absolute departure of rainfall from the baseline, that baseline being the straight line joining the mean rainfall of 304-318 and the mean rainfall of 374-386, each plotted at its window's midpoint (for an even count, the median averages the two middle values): 59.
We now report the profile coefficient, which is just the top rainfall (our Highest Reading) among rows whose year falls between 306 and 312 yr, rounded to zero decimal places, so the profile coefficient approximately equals 275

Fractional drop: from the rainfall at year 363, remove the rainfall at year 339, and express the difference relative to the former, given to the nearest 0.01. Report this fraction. -0.23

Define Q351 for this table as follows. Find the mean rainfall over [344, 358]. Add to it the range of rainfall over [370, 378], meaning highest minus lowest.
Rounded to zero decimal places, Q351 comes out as 231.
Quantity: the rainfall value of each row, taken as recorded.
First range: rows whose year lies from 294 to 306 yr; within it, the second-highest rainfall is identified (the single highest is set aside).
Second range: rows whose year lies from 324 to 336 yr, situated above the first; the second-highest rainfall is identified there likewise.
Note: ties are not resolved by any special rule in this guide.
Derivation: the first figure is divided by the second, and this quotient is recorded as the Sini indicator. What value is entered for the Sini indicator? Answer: 0.97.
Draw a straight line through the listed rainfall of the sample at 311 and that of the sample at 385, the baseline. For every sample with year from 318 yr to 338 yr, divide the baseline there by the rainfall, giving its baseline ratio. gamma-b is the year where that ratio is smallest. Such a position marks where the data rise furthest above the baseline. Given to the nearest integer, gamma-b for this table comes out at 319 yr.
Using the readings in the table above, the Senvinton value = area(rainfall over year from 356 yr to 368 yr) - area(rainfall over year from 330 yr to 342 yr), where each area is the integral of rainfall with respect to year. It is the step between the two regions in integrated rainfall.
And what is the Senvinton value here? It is -556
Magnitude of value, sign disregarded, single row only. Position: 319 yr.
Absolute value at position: 296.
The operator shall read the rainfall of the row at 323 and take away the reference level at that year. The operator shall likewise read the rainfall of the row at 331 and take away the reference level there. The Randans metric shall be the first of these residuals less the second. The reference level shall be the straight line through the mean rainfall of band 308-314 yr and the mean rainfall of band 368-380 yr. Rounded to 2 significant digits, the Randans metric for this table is 33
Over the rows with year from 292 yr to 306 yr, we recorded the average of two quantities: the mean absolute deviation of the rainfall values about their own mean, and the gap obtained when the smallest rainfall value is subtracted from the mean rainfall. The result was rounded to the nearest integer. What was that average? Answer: 11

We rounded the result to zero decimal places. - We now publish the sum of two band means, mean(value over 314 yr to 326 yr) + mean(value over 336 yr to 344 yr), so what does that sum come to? 533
